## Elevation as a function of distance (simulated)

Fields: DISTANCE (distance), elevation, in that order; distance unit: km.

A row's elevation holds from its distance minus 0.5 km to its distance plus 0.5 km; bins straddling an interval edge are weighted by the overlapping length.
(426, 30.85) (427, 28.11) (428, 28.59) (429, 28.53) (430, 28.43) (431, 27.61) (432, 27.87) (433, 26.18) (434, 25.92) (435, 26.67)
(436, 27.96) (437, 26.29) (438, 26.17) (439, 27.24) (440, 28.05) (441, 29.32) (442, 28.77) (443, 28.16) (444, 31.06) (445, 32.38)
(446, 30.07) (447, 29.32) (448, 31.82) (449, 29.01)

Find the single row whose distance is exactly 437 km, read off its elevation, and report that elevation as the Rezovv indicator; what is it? 26.29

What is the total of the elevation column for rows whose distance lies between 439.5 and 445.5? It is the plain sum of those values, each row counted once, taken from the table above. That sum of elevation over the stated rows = 178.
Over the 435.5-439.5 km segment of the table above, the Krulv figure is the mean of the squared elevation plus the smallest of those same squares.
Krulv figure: 1410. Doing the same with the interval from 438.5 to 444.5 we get 1571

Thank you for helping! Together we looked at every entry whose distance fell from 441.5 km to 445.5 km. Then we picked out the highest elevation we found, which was 32.38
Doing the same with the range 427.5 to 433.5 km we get 28.59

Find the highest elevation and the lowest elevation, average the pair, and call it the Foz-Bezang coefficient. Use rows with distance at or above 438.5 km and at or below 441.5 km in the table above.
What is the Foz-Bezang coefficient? 28.3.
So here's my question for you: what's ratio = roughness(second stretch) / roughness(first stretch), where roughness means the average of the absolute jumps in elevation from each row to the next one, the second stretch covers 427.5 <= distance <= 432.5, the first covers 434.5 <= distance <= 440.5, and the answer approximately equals 0.3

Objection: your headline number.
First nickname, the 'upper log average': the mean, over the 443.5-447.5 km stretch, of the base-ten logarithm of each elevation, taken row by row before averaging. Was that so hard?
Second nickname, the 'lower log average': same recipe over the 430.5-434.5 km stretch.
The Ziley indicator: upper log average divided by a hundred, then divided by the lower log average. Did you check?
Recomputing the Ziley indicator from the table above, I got 0.0104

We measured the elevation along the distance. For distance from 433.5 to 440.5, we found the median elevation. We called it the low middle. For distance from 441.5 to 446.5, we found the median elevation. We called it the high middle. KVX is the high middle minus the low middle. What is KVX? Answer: 3.4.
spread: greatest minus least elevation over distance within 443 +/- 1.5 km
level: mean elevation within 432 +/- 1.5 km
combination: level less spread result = 24.3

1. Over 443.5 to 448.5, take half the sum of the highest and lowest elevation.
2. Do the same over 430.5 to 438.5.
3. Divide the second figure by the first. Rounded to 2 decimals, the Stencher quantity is 0.87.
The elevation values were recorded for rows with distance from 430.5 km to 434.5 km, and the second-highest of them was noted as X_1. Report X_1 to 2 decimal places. 27.61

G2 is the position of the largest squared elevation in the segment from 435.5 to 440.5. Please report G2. 440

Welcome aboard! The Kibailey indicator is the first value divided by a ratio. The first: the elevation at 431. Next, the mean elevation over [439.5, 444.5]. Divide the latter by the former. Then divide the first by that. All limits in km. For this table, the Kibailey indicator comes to 26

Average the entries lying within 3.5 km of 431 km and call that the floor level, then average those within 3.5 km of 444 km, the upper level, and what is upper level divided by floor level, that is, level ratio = 1.08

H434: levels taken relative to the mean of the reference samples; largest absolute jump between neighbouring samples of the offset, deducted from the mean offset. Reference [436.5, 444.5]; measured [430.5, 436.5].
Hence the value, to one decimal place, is -2.8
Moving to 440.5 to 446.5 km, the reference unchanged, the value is -1.1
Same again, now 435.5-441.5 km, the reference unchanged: -2.3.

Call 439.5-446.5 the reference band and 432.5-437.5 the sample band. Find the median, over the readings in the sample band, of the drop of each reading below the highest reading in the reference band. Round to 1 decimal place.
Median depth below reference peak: 6.1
